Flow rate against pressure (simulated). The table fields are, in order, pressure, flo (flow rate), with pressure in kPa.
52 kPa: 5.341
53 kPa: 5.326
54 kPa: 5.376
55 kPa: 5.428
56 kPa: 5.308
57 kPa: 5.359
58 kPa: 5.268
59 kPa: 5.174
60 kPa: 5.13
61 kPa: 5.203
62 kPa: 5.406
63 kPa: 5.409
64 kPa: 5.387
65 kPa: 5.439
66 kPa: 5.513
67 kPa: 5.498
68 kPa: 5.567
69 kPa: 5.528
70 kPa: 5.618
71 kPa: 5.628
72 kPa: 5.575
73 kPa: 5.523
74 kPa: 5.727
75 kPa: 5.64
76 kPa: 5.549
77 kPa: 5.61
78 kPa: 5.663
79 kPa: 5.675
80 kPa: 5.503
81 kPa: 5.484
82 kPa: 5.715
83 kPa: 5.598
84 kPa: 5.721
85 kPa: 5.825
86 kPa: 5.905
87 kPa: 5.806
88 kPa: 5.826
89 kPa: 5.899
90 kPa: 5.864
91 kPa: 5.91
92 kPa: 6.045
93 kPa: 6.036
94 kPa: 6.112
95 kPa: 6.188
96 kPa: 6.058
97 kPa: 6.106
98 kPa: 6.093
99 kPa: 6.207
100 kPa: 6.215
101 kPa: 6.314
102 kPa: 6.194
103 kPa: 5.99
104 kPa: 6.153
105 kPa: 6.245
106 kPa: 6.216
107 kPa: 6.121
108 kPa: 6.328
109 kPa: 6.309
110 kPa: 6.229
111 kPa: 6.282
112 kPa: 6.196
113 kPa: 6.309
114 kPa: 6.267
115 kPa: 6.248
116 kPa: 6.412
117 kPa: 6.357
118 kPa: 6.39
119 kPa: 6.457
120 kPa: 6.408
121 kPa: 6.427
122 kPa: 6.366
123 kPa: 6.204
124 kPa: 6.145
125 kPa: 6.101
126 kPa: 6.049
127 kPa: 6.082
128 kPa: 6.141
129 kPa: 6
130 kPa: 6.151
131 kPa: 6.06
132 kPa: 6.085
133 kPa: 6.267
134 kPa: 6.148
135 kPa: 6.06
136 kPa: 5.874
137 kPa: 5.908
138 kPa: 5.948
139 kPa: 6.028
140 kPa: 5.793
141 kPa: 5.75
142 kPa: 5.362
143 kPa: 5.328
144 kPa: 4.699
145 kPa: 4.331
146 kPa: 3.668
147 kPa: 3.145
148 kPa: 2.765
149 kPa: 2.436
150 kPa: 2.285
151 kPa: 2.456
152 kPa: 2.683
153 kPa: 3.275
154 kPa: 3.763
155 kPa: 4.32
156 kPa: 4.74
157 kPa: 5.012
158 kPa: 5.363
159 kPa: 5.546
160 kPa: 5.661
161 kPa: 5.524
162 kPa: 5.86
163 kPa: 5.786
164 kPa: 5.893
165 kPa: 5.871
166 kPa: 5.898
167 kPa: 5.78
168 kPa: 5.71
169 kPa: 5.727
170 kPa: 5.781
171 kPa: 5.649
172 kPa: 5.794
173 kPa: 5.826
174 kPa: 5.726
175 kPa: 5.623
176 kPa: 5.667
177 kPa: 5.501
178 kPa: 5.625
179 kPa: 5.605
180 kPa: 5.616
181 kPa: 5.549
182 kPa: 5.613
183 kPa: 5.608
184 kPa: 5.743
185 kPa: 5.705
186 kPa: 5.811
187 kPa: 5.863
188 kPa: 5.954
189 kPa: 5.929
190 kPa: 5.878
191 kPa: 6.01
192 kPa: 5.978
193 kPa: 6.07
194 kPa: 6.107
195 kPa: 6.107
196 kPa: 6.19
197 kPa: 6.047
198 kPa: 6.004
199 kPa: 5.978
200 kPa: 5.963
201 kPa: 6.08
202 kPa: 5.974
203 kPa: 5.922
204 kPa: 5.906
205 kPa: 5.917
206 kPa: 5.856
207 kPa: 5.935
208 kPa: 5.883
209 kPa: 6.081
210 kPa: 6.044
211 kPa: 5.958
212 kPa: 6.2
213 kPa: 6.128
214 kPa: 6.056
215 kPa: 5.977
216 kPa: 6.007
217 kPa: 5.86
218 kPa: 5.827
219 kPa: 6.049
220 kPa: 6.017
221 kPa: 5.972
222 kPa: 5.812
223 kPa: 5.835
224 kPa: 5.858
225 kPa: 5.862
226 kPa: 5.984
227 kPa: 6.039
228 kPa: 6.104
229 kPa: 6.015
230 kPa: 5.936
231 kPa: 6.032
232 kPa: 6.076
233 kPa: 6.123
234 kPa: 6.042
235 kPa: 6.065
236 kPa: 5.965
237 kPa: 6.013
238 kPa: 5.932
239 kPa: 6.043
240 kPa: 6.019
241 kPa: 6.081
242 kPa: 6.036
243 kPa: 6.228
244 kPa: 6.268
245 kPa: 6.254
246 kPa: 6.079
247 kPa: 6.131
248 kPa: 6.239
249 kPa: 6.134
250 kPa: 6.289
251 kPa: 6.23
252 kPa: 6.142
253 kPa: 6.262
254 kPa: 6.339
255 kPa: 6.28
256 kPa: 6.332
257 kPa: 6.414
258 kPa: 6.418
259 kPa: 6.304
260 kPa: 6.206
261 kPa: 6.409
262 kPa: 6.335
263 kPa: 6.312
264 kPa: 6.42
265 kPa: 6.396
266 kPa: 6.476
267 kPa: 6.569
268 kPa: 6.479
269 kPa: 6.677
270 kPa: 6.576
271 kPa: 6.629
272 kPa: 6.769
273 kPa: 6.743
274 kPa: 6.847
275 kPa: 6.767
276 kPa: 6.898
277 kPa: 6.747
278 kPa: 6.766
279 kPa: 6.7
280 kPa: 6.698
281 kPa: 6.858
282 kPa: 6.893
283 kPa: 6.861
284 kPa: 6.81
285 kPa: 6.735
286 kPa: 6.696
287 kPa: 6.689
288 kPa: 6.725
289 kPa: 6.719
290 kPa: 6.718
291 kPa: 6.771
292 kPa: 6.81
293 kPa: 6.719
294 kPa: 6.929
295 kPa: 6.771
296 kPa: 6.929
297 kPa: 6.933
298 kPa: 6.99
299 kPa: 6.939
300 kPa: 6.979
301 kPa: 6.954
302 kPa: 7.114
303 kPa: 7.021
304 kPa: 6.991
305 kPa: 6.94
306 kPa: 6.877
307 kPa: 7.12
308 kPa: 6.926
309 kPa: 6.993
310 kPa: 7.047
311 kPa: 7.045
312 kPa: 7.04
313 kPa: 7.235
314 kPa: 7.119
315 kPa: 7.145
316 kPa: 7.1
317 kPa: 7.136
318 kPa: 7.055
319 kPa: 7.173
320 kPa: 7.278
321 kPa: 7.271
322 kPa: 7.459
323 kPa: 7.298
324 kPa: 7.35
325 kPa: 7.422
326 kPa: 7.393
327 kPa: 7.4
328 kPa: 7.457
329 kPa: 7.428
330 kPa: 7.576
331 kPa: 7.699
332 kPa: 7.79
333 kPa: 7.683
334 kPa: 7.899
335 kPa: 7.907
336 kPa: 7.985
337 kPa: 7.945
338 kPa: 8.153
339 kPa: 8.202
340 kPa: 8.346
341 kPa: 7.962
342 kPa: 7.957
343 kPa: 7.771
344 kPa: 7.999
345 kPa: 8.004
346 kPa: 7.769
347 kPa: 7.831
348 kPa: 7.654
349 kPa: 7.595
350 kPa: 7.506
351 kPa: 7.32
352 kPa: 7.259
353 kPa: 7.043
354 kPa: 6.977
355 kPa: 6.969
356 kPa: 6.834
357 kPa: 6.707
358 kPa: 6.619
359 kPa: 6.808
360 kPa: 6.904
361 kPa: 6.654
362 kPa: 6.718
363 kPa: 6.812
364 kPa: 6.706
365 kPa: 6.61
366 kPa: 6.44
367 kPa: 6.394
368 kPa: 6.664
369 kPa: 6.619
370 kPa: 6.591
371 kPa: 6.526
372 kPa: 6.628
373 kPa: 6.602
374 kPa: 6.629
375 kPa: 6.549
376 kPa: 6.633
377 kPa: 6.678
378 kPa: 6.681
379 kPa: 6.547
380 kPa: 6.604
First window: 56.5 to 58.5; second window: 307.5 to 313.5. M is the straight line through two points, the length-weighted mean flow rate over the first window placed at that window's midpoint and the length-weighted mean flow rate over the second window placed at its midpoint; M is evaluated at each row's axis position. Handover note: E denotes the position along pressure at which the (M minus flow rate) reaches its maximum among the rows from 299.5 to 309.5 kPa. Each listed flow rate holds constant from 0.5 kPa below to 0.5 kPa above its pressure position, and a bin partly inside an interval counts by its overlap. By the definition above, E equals 306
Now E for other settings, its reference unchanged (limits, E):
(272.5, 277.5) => 277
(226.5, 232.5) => 230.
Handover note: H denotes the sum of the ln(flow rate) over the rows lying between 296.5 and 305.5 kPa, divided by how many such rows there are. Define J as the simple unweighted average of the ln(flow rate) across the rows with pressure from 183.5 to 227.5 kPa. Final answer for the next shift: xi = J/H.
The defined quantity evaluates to 0.92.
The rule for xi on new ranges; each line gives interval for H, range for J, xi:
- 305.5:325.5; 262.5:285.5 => 0.97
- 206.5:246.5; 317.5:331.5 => 1.11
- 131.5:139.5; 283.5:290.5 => 1.06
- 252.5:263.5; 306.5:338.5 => 1.08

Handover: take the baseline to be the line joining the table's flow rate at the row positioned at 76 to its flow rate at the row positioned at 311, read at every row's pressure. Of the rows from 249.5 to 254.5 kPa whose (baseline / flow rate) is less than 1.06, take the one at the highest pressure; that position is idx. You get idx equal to 254 kPa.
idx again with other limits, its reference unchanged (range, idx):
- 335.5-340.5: 340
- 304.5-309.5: 309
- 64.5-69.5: 69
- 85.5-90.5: 90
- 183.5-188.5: 188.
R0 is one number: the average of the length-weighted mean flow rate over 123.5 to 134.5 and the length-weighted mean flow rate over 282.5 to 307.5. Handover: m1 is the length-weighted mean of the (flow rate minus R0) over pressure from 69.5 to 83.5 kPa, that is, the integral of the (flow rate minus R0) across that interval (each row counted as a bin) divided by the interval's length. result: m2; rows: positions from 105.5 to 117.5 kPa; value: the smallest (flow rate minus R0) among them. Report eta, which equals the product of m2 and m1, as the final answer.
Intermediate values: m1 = -0.9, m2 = -0.37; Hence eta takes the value 0.3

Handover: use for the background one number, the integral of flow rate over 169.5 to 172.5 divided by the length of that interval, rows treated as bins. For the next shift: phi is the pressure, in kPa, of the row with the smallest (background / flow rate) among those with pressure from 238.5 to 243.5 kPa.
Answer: 243 kPa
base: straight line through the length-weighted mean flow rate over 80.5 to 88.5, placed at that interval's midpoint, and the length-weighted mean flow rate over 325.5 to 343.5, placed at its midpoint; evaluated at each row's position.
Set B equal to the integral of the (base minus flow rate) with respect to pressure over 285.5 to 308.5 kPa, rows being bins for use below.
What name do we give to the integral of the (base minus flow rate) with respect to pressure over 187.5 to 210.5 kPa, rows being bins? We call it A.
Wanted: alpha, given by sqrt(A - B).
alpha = 1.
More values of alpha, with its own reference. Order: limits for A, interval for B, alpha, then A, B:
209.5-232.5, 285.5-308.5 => 2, 20.3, 14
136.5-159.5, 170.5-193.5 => 5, 43.4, 18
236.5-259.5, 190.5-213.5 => 2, 20.6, 16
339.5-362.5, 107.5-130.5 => 4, 13.5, -5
